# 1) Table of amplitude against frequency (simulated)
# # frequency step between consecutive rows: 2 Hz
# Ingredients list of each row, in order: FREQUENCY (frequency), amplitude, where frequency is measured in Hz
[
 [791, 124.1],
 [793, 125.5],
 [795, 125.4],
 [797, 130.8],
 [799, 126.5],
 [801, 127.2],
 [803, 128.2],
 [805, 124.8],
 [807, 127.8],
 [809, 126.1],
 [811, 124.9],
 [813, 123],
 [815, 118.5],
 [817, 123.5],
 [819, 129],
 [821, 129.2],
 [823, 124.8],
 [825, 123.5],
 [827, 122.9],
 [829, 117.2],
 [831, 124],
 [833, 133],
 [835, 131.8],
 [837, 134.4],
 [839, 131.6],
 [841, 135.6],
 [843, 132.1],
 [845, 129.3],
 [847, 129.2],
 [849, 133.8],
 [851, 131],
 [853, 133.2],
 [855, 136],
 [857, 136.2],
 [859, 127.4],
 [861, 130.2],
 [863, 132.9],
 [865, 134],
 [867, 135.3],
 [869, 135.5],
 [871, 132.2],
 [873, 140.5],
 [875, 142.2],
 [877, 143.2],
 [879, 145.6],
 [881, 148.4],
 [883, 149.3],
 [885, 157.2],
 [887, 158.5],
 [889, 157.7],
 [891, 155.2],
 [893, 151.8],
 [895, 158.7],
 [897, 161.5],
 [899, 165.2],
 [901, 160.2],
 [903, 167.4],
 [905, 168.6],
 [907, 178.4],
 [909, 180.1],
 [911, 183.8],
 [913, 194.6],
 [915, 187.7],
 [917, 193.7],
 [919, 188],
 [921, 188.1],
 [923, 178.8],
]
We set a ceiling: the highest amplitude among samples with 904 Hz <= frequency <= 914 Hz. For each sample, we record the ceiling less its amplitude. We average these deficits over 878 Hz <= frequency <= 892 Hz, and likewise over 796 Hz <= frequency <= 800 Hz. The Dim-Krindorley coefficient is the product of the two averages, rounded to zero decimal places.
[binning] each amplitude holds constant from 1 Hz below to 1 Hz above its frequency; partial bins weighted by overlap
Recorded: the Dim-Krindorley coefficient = 2735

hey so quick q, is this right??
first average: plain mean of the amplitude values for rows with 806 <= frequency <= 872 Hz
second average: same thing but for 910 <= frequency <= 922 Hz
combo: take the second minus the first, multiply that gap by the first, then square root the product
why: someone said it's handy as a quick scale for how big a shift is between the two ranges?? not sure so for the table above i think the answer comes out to 88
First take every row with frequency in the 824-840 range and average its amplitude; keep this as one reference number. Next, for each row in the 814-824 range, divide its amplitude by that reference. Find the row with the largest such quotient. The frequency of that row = 821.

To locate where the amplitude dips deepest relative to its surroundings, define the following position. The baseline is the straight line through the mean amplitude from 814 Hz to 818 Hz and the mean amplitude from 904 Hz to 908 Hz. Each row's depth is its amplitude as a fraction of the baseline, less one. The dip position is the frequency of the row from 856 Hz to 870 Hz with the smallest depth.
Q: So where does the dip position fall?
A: 859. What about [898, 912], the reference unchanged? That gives 901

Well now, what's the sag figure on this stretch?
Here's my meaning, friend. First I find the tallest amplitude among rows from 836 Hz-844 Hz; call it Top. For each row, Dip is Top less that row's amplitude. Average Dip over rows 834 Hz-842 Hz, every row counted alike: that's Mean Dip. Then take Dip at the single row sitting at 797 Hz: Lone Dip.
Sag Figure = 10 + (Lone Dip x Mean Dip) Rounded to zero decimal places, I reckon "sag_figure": 21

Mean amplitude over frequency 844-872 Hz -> 133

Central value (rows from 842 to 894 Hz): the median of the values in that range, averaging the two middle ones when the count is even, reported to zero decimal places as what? 136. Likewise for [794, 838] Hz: 126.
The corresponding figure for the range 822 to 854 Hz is 131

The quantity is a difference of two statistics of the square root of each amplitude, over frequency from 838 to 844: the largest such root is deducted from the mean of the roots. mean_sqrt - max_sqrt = -0.11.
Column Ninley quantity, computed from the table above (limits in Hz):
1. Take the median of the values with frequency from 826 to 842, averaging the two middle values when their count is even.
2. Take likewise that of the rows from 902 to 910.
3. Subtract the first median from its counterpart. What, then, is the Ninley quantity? 42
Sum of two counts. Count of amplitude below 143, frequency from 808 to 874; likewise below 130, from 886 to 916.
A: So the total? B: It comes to 33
